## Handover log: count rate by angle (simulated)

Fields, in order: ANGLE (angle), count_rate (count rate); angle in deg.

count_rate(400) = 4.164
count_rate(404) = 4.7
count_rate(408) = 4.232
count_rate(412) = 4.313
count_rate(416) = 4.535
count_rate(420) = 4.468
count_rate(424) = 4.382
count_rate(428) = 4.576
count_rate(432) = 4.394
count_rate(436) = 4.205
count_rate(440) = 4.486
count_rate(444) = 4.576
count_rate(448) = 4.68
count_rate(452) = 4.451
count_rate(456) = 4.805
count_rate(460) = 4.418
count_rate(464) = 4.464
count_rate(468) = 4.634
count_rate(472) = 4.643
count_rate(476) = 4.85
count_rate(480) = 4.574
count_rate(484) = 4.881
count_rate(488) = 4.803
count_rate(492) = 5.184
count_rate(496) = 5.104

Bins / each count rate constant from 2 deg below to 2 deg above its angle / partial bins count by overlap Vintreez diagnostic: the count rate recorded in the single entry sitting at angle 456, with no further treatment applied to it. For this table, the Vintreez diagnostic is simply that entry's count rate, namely 4.805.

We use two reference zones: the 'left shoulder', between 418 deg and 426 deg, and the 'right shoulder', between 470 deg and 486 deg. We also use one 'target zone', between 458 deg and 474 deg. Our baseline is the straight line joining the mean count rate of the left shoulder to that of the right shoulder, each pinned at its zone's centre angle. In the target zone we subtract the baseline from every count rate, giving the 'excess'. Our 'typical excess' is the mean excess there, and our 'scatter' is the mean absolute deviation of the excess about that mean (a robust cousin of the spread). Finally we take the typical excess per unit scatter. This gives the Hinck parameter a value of -1.7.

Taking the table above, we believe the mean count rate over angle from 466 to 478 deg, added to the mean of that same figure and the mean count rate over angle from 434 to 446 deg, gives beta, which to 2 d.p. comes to 9.27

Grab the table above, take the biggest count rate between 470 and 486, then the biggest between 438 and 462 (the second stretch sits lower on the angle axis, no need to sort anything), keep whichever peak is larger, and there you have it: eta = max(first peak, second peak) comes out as 4.88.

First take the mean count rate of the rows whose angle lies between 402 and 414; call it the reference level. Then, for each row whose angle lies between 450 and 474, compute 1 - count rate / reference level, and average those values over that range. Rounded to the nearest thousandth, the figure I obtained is -0.035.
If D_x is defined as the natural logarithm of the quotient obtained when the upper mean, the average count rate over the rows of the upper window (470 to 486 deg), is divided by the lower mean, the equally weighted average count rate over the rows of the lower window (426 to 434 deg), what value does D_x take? 0.055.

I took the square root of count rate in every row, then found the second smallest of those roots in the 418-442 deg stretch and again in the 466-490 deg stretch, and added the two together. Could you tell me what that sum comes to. 4.25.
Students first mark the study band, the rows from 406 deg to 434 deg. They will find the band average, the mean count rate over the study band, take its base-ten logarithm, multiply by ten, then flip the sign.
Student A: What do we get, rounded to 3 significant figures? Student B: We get -6.45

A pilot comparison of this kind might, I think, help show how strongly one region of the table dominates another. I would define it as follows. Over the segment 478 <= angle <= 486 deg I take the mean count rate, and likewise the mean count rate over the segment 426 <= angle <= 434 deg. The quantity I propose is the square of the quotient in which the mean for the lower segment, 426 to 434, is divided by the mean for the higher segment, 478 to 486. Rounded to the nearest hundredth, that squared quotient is 0.90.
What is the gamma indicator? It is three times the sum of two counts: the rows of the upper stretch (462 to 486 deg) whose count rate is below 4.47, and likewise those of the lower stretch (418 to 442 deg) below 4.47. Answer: 15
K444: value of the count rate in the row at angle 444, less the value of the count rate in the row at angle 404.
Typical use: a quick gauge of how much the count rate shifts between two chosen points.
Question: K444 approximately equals -0.1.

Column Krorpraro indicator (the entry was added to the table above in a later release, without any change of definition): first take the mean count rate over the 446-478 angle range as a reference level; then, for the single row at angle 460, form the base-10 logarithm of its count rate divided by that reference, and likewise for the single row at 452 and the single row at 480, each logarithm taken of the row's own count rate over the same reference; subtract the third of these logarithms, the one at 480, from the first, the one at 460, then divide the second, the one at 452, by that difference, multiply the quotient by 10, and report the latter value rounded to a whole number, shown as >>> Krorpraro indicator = 11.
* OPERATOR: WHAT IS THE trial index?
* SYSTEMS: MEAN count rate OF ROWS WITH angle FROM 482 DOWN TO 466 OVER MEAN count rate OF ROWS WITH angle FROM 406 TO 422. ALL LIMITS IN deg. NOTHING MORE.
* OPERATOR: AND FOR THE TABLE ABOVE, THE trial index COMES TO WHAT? 1.07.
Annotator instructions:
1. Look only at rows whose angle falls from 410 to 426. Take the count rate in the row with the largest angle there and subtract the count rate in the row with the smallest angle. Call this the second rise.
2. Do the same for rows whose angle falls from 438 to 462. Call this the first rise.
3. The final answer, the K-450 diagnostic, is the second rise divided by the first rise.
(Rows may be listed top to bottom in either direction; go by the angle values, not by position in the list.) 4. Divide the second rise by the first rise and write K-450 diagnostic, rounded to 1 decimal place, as -1.0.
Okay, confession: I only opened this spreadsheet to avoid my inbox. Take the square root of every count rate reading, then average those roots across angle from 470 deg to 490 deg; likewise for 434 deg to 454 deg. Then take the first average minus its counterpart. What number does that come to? 0.06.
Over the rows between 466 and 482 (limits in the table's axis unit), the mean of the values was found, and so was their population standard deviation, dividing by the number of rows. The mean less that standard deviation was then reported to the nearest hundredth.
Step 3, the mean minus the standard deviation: 4.57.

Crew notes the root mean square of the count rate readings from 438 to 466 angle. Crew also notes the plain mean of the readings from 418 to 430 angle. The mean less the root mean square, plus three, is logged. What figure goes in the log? 2.92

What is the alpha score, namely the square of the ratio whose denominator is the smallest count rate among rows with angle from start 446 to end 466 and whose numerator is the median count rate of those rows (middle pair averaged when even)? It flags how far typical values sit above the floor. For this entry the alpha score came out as 1.02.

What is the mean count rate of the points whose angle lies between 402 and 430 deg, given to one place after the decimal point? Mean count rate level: 4.5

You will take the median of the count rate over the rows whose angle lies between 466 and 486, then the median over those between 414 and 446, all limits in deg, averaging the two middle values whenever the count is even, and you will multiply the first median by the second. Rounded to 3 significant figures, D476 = 20.8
